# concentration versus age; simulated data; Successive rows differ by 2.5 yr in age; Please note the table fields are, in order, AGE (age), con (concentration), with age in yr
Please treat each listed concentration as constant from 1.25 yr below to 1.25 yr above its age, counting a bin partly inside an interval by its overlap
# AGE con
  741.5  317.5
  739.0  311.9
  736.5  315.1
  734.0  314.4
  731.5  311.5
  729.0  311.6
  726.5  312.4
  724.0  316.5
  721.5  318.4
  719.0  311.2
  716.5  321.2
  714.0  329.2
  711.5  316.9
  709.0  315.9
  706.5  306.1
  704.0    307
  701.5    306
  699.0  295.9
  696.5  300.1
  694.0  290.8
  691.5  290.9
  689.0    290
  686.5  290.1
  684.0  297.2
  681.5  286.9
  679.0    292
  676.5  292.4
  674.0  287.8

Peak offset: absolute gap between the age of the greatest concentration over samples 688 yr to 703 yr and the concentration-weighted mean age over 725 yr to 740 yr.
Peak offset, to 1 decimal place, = 31.3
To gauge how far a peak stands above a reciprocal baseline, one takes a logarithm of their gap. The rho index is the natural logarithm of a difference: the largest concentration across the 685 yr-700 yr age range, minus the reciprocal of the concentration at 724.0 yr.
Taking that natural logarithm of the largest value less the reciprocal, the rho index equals 5.70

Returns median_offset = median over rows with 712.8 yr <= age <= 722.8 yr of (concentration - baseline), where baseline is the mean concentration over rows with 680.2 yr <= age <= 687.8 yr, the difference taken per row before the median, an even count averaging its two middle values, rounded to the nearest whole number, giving 28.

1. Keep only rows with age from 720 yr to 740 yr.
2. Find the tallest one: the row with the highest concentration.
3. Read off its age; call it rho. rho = 721.5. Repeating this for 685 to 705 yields 704.0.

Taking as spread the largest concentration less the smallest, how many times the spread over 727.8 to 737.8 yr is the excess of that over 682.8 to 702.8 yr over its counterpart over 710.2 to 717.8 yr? 1.0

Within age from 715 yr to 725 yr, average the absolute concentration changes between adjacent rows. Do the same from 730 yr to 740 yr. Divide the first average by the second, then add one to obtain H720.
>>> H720 3.8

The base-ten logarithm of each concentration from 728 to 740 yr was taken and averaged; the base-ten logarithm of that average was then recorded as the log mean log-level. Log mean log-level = 0.397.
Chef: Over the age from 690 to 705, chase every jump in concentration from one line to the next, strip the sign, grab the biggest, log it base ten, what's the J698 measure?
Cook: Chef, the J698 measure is 1.00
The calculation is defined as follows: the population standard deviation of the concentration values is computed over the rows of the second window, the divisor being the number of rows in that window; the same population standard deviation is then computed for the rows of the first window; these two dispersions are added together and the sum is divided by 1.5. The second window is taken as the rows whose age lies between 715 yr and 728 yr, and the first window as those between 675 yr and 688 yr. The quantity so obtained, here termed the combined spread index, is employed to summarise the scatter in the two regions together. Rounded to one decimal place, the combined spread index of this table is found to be 4.7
